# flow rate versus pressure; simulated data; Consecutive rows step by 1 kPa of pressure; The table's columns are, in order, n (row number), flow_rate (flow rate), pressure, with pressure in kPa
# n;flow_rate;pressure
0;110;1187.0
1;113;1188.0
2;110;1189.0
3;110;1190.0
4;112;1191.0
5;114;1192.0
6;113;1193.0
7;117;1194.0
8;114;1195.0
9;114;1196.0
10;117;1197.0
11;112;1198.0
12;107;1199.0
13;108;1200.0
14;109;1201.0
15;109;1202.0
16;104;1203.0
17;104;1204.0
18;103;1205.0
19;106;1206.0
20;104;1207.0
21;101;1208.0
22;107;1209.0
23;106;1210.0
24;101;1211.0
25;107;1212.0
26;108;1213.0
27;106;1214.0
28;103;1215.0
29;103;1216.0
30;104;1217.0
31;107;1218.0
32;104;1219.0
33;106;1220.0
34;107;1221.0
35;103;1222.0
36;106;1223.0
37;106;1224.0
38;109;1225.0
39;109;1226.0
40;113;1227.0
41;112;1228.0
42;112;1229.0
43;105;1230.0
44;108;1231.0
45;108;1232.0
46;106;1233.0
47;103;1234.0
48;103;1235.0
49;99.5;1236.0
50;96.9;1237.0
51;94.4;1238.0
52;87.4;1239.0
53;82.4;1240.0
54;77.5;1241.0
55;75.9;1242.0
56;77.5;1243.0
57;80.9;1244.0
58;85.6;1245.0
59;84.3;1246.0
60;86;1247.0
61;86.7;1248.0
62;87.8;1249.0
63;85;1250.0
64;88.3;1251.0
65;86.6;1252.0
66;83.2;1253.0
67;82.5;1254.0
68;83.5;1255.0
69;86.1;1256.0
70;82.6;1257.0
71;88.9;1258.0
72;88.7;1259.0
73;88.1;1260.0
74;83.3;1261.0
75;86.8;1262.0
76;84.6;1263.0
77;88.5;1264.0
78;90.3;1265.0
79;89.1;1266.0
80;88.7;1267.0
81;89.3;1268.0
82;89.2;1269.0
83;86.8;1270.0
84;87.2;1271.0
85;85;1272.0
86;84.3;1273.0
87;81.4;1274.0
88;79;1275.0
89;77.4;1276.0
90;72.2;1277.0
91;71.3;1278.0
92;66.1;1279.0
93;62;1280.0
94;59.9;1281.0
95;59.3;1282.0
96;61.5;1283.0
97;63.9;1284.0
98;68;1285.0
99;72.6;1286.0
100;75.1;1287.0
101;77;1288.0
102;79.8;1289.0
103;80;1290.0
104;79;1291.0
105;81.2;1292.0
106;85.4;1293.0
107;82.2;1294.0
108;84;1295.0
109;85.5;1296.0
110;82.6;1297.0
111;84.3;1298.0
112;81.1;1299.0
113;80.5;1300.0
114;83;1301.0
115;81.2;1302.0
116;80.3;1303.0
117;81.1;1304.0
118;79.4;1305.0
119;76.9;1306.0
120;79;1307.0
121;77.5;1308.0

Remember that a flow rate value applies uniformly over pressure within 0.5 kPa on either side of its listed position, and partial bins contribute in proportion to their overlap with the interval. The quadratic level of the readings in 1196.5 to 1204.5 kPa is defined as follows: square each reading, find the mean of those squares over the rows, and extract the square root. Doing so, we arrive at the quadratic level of 109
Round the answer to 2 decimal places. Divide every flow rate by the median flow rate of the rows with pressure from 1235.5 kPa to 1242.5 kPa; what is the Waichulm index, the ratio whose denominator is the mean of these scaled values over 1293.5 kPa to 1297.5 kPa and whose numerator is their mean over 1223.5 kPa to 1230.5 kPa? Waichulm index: 1.31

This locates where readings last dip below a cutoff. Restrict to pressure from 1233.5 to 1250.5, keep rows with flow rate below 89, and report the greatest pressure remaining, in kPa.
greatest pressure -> 1250.0 kPa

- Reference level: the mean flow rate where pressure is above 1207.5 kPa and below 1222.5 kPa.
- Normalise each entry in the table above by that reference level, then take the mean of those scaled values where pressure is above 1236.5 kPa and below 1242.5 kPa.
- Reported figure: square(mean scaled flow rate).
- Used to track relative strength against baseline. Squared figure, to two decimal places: 0.67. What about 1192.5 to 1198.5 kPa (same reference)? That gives 1.19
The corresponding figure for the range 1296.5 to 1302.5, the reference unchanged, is 0.61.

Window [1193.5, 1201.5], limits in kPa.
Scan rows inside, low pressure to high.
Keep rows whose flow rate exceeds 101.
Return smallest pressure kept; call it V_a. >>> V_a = 1194.0 kPa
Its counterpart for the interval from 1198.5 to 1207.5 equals 1199.0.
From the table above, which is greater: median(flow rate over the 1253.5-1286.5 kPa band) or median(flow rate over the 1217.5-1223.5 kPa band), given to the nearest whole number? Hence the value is 106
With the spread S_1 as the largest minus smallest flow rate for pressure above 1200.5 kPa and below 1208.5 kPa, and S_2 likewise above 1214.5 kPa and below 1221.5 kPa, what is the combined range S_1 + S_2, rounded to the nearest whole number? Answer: 12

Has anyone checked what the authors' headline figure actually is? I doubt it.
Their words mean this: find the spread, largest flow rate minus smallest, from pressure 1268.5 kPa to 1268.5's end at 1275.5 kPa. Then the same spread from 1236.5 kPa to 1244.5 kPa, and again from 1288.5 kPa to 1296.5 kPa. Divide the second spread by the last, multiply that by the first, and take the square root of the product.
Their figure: 5.7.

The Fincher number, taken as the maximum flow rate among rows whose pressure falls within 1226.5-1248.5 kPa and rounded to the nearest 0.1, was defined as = 113.0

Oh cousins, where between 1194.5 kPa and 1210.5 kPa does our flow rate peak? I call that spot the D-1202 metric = 1197.0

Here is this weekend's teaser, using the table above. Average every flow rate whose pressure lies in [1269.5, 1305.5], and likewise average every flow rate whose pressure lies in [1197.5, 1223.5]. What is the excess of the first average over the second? -28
